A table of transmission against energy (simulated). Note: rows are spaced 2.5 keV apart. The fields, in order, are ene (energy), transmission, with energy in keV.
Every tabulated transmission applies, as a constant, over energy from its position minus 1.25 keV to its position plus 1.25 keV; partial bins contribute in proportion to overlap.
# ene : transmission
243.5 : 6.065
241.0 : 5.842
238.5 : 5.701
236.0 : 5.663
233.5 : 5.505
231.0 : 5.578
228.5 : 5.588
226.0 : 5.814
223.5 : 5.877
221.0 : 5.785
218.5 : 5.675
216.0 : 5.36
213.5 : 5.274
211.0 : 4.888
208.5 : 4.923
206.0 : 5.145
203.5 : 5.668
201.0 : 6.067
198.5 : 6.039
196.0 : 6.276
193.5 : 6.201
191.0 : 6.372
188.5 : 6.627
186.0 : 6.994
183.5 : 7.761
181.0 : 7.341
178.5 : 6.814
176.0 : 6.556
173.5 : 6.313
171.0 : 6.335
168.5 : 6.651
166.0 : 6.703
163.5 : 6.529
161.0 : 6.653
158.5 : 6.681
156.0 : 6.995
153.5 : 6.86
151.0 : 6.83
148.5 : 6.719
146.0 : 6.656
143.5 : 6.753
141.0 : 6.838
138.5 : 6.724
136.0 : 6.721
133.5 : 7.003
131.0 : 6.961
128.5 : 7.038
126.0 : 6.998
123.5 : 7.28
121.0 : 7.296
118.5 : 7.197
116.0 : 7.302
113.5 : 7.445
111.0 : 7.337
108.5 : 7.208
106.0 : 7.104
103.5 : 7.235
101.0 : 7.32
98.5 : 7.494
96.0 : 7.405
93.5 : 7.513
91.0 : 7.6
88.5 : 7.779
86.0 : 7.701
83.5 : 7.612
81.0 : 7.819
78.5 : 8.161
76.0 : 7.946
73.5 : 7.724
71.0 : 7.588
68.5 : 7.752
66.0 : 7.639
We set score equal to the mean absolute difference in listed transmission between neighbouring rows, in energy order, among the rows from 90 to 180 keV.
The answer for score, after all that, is 0.122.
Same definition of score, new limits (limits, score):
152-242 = 0.211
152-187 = 0.260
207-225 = 0.171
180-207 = 0.324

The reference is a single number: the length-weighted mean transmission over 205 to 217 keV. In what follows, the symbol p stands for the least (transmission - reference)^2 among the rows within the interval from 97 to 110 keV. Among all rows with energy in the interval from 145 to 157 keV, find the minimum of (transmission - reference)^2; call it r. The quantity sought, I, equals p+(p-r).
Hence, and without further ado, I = 6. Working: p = 4.0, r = 2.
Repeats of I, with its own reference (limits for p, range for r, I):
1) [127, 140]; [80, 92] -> -1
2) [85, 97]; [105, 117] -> 7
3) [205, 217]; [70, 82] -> -6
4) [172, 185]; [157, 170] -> 1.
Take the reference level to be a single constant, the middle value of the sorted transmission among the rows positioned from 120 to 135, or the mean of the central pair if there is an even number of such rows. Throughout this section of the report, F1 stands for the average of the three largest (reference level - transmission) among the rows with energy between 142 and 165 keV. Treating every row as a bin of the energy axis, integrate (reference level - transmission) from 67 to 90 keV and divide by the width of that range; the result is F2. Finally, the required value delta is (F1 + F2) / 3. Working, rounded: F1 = 0.4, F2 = -0.8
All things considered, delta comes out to -0.1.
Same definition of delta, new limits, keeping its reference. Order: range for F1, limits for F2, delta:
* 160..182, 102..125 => 0.1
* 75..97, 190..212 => 0.3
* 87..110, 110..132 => -0.1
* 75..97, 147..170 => -0.1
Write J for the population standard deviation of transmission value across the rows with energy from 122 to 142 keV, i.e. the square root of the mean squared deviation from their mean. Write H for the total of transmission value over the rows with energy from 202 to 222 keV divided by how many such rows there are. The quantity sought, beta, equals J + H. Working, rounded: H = 5.3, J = 0.17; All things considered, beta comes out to 5.5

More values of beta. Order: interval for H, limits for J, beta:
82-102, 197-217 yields 8.0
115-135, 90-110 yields 7.3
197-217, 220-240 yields 5.5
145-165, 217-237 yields 6.9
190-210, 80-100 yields 6.0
